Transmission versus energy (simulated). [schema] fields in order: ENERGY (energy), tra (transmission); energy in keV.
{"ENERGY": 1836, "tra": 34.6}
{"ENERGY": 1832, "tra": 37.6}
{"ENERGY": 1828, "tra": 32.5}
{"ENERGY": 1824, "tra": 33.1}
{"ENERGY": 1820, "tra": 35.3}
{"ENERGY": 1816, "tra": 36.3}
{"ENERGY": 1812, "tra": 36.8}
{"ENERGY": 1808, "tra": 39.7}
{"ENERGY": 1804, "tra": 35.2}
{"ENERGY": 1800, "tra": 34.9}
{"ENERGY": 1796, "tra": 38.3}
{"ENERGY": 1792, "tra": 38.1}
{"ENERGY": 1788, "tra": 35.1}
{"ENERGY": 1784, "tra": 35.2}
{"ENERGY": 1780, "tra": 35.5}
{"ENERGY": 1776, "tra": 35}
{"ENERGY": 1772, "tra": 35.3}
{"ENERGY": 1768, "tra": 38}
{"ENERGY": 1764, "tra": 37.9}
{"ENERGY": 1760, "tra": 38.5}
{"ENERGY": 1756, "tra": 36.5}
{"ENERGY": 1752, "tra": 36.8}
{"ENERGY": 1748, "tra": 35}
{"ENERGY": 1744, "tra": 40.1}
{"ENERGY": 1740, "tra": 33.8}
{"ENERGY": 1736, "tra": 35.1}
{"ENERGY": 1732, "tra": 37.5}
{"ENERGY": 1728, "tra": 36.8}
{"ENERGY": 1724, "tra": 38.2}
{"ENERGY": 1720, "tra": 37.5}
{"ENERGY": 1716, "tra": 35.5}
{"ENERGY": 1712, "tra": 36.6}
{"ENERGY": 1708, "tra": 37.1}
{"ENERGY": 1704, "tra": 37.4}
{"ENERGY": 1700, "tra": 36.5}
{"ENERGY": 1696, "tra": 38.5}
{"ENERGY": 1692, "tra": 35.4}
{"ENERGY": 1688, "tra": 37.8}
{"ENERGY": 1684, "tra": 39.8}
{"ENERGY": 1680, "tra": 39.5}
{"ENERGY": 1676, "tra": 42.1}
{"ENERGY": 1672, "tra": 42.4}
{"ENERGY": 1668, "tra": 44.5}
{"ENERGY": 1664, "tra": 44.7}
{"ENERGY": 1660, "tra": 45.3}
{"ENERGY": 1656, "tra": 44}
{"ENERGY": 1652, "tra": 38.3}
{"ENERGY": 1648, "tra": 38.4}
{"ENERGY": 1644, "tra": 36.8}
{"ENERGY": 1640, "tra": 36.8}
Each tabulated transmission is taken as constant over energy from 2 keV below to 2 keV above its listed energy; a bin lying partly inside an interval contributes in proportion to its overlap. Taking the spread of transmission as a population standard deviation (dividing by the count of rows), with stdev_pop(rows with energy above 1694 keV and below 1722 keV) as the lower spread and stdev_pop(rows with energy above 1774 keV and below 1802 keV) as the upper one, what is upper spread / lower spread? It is 1.6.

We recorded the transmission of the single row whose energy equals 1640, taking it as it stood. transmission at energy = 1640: 36.8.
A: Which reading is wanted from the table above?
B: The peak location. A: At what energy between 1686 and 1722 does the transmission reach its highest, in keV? 1696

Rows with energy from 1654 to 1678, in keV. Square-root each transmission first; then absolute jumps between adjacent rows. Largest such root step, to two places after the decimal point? 0.16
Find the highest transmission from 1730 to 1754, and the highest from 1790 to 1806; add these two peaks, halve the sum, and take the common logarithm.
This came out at 1.59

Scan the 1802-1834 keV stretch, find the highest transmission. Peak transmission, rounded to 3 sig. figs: 39.7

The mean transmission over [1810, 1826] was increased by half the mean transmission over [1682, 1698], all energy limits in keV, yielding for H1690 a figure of 54.31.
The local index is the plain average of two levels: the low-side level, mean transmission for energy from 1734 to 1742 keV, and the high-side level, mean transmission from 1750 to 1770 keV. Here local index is 36.0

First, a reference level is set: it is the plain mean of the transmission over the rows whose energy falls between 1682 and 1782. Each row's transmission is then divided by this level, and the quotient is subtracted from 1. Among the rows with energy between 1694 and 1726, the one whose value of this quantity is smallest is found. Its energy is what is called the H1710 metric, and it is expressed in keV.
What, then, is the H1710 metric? 1696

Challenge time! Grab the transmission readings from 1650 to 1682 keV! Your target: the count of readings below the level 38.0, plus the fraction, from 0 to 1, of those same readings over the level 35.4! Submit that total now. 1.0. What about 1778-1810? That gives 5.5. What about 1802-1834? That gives 7.5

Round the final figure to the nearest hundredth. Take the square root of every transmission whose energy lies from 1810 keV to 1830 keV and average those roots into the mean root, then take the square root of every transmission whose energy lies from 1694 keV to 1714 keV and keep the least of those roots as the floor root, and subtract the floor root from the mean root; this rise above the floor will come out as -0.14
